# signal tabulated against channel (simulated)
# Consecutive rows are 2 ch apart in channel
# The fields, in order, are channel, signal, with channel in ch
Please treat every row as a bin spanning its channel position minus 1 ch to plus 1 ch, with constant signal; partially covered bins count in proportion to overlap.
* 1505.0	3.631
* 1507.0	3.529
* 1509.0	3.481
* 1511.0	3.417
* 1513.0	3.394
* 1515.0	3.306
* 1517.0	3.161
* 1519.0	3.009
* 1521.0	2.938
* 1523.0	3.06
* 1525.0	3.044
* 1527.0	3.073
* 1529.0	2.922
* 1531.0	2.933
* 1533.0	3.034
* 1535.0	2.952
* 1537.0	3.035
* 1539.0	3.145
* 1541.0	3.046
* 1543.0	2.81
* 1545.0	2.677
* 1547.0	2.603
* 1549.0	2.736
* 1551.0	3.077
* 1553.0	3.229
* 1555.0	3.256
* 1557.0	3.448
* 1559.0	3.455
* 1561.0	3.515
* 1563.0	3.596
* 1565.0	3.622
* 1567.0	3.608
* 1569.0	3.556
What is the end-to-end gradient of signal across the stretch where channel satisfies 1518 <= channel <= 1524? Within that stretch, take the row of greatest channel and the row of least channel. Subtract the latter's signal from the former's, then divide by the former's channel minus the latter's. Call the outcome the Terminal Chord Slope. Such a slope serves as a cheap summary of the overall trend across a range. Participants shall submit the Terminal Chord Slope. 0.013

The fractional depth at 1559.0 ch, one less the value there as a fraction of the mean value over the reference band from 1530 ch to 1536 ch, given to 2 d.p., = -0.16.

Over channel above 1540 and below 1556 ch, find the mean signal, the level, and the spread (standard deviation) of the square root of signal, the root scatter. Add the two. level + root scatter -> 3.00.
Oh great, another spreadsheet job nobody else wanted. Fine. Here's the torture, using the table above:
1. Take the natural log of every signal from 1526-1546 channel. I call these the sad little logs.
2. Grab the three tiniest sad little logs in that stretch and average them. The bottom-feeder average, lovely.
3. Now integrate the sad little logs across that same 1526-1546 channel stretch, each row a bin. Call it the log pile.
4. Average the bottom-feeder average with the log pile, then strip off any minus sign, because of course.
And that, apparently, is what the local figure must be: 11.4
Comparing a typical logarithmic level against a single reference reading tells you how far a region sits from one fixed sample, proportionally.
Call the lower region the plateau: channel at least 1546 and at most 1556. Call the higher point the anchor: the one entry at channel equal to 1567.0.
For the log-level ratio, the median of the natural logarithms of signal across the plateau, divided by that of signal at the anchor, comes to 0.88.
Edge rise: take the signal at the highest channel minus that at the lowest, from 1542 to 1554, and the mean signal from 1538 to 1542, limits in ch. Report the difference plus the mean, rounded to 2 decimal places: 3.51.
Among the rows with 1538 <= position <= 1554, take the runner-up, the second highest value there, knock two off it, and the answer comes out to 1.1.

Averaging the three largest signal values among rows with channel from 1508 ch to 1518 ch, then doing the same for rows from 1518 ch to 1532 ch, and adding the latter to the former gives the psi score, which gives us 6.49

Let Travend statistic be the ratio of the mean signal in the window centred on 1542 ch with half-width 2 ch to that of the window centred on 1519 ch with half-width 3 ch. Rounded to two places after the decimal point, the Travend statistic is 0.96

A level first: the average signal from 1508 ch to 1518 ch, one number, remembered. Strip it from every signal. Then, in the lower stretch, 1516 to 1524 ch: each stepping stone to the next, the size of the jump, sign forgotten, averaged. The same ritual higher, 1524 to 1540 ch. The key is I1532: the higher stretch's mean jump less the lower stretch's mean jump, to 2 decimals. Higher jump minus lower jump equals -0.03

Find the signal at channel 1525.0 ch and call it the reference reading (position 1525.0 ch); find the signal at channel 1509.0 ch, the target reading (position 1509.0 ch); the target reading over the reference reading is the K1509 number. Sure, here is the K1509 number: 1.14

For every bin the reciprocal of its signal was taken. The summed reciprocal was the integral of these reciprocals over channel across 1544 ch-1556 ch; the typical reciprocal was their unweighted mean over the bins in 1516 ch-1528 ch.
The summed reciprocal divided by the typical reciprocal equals 12.6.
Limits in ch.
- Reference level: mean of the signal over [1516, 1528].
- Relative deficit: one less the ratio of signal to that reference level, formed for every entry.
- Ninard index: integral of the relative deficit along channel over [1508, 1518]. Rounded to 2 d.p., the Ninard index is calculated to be -1.00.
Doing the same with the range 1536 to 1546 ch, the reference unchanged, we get 0.34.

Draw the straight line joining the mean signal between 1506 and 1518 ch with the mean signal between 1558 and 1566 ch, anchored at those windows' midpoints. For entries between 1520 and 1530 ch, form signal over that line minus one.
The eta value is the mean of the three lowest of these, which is -0.13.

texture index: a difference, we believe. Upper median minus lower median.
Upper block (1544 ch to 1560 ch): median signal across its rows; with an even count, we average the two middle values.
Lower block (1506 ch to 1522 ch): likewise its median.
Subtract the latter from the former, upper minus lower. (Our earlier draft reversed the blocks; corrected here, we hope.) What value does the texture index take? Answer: -0.197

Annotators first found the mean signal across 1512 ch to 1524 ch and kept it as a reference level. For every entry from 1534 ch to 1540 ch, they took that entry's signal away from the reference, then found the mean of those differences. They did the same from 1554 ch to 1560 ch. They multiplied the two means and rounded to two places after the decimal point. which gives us -0.02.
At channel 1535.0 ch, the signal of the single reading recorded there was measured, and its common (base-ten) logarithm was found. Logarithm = 0.470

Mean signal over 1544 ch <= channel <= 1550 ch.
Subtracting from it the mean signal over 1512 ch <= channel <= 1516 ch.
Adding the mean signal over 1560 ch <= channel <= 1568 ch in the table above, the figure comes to 2.9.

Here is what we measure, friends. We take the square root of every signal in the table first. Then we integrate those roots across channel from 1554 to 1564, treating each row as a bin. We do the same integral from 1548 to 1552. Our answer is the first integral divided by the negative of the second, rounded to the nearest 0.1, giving -2.7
